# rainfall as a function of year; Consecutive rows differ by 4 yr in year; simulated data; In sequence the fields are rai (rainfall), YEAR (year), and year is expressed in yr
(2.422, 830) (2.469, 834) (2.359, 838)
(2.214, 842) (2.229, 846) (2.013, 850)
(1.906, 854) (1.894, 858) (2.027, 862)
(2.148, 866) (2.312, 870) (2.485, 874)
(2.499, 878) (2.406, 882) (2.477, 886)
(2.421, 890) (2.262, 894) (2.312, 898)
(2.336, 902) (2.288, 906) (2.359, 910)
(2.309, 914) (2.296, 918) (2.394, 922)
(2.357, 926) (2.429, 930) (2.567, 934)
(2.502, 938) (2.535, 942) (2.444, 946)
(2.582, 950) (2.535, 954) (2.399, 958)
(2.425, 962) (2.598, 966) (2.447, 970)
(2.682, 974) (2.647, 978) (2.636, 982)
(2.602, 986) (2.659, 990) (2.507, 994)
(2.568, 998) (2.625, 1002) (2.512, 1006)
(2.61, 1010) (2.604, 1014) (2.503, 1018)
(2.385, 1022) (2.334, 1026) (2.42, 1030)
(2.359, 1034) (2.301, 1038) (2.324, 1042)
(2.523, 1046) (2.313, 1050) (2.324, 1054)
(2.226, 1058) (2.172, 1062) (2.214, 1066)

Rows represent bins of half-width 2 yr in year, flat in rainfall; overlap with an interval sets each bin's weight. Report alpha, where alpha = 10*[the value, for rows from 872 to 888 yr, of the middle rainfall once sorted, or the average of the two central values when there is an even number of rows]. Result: 24.8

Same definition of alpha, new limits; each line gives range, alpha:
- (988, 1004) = 26.0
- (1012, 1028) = 24.4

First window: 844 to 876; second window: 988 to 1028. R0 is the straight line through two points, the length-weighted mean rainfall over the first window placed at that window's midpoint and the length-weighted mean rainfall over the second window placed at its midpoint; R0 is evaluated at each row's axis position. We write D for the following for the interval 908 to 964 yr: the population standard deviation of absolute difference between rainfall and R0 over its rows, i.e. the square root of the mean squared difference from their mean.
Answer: 0.073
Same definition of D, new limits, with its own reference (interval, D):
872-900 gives 0.103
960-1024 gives 0.075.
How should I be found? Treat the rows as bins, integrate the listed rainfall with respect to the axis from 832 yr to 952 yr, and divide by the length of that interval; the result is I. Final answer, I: 2.33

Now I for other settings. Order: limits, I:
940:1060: 2.49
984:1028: 2.54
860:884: 2.31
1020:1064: 2.33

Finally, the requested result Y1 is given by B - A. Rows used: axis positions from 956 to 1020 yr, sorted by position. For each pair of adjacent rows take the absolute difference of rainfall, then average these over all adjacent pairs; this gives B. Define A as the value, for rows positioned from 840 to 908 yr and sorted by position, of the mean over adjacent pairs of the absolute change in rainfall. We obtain 0.00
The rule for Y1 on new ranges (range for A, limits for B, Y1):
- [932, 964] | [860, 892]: 0.02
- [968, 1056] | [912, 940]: -0.01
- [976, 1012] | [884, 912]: 0.00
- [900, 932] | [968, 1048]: 0.03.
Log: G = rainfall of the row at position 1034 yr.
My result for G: 2.359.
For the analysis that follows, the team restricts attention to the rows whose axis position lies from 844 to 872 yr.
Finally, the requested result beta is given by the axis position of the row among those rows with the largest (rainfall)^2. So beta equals 870 yr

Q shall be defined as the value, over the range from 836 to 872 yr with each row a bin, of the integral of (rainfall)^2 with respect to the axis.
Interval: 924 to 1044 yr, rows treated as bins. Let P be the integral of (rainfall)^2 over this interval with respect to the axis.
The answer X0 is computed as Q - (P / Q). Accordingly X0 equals 158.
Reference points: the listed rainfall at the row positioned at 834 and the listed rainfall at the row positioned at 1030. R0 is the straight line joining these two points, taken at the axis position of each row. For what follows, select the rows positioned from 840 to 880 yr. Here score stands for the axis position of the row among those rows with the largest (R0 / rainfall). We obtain 858 yr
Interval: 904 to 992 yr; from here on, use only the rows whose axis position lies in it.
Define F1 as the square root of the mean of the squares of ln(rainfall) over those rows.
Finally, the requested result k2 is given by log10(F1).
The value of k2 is -0.04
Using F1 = 0.911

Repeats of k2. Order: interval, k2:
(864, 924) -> -0.07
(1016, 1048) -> -0.06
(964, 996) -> -0.02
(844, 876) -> -0.12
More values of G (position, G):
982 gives 2.636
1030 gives 2.42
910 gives 2.359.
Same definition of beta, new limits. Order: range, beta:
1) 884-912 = 886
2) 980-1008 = 990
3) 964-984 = 974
